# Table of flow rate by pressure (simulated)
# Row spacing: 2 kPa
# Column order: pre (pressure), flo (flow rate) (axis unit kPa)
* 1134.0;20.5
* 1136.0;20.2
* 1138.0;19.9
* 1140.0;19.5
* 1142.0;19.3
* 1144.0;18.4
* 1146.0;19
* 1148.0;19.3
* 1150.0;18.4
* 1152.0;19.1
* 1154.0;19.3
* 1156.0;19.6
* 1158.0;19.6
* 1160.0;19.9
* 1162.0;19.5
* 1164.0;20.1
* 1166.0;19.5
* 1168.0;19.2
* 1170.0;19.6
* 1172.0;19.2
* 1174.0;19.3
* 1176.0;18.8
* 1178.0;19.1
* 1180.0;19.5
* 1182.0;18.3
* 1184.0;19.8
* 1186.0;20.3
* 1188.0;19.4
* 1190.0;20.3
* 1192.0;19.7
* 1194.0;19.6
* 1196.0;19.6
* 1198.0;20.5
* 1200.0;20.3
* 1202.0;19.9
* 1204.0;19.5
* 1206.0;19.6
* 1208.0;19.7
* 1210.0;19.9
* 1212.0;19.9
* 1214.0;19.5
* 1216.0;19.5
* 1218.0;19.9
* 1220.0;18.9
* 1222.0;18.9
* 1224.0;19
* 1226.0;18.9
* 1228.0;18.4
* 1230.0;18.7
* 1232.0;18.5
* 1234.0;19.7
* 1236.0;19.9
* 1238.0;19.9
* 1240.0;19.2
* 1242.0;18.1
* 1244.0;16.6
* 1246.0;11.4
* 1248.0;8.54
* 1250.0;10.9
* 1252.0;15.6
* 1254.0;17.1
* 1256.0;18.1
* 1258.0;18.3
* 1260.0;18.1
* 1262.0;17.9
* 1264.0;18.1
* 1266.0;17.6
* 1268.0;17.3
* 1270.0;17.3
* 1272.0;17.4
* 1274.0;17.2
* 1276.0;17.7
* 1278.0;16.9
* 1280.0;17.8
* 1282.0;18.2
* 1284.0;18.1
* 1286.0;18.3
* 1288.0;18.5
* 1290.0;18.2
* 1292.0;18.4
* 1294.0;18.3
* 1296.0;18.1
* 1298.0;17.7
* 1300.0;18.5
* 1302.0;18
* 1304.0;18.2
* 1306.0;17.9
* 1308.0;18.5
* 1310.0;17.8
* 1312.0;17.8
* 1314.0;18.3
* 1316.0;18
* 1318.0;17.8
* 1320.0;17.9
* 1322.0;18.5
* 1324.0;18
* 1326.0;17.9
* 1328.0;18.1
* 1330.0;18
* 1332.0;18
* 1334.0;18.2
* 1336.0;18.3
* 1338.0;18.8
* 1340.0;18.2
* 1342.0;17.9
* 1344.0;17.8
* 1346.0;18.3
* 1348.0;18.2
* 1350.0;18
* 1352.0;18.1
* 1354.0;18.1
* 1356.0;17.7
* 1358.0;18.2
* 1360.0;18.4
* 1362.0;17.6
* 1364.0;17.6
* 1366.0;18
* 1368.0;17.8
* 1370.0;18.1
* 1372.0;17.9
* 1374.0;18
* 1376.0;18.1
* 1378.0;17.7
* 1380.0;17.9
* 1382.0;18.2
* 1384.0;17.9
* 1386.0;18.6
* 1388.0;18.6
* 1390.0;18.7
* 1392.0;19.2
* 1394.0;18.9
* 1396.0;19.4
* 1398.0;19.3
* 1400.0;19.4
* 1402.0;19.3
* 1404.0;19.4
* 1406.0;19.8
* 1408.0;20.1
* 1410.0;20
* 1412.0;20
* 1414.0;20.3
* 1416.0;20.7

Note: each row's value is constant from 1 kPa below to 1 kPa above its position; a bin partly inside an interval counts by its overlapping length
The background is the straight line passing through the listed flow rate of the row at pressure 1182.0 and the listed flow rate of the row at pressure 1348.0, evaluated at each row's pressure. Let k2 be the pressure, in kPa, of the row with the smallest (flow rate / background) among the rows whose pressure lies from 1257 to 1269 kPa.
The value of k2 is 1268.0 kPa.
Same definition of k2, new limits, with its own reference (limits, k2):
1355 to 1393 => 1362.0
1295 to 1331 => 1298.0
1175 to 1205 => 1182.0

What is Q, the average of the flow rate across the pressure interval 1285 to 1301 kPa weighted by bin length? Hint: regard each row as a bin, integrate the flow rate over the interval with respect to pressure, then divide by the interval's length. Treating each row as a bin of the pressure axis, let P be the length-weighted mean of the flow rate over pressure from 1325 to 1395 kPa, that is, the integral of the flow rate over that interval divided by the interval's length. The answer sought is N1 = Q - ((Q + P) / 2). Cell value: 0.1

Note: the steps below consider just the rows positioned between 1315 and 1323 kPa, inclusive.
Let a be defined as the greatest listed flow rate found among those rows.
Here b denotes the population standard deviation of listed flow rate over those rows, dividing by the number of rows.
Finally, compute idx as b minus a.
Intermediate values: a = 18.5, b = 0.27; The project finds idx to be -18.2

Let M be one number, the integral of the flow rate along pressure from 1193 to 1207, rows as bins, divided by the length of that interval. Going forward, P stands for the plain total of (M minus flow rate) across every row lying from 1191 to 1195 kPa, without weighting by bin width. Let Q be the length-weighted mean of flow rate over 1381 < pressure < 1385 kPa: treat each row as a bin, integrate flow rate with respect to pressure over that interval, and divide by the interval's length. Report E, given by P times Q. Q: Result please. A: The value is 7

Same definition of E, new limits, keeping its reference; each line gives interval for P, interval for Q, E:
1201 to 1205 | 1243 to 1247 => 4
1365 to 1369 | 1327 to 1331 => 71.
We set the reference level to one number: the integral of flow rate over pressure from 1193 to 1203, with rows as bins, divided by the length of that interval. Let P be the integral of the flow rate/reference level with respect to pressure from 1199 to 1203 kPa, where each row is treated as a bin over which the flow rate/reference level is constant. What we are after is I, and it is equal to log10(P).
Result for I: 0.60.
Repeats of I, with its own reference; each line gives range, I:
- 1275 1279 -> 0.54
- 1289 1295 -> 0.74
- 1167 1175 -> 0.89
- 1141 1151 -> 0.98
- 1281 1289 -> 0.86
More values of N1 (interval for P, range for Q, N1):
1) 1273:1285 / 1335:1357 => 0.2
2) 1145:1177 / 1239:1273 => -1.5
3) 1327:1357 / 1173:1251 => 0.3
